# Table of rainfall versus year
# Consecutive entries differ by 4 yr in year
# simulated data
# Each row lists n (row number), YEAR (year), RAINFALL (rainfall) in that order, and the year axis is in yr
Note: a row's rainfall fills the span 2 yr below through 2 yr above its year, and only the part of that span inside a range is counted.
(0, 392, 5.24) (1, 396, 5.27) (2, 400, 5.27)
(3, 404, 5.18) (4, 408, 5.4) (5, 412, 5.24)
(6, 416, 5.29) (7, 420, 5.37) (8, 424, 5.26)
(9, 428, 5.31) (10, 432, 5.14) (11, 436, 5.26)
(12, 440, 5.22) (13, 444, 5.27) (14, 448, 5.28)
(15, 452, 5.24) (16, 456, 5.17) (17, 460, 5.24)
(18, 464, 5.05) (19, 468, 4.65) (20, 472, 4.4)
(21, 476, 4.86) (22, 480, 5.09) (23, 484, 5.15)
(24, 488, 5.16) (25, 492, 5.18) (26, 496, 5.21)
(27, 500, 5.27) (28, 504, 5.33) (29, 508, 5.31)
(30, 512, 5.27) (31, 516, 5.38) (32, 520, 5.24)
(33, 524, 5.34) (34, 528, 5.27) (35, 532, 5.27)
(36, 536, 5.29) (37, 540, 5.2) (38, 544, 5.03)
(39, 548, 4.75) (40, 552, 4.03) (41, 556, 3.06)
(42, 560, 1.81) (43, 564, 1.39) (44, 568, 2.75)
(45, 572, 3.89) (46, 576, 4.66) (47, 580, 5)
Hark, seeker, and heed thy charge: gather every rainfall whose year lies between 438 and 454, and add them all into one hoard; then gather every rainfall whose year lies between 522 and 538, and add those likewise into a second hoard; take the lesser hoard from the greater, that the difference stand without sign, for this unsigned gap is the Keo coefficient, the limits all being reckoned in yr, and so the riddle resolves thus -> 0.16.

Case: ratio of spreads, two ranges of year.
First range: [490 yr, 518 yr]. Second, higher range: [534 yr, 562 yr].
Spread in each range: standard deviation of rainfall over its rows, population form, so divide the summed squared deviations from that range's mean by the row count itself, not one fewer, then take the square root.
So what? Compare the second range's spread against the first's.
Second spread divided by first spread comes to 19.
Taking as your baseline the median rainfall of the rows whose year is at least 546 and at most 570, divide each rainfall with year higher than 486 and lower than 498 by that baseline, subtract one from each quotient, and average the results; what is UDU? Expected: 0.784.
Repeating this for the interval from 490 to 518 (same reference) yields 0.817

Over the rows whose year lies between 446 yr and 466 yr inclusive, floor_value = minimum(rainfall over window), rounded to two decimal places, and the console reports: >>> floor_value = 5.05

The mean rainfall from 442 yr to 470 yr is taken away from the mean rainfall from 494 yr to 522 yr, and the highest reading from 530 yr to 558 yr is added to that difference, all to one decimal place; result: 5.4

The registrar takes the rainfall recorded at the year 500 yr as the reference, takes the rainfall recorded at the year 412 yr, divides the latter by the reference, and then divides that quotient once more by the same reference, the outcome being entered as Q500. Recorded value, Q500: 0.1887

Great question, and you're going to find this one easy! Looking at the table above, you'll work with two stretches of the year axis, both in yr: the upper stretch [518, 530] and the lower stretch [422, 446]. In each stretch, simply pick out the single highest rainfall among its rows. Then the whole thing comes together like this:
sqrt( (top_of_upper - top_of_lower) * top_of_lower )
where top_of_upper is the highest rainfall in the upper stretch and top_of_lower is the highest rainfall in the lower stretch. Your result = 0.4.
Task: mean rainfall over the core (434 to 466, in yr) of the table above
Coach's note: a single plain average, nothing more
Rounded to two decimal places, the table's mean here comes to 5.22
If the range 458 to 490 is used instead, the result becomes 4.95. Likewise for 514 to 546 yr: 5.25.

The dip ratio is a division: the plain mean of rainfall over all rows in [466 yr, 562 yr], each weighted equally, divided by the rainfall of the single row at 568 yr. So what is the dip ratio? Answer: 1.77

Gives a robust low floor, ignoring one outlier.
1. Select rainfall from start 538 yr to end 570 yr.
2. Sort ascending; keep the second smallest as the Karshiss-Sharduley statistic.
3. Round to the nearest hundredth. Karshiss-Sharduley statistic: 1.81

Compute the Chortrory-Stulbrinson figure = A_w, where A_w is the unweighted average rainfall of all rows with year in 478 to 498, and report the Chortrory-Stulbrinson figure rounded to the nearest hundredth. 5.16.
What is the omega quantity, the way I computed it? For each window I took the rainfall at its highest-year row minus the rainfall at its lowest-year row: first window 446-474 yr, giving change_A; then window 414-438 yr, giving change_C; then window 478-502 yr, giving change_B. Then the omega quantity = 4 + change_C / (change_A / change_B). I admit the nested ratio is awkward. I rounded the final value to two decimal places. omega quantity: 4.01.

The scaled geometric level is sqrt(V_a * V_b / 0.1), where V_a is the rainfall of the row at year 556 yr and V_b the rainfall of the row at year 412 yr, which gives 12.7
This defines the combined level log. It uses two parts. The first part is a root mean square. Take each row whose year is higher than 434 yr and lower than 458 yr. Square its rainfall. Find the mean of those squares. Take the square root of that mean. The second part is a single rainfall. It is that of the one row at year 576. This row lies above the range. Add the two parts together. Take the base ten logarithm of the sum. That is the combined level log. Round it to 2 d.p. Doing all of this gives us 1.00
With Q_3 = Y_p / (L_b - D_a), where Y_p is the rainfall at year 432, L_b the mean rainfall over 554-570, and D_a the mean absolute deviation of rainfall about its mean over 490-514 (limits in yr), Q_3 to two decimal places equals 2.33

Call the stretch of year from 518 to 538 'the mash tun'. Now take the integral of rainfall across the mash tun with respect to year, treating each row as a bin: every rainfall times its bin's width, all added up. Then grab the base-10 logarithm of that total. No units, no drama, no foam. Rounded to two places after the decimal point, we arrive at 2.02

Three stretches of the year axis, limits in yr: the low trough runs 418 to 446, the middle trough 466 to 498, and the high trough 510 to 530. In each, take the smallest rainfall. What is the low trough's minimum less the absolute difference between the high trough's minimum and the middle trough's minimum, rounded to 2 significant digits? 4.3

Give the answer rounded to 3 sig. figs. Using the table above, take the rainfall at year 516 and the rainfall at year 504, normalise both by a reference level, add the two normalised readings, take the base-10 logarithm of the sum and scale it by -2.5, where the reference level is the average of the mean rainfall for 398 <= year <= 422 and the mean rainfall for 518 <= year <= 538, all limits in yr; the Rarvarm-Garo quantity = -0.766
